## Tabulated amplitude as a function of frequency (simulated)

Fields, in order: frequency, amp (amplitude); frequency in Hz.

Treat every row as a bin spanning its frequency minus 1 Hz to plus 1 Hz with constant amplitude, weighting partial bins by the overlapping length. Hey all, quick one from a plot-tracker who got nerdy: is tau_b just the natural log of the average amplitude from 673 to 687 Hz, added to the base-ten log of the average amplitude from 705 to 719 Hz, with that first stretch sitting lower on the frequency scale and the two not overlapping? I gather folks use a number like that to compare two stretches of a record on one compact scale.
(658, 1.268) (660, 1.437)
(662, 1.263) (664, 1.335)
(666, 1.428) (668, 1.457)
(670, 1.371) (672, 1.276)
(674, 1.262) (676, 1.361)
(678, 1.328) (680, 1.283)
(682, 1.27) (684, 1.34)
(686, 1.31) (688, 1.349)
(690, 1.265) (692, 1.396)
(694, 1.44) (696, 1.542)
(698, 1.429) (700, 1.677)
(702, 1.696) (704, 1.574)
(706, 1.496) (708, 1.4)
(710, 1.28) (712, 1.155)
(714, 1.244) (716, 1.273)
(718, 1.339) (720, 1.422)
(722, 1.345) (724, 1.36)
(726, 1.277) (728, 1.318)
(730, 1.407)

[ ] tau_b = 0.39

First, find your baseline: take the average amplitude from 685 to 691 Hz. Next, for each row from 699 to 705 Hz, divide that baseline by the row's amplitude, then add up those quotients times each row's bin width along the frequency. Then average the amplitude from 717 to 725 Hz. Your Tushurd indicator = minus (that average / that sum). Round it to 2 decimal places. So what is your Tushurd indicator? -0.29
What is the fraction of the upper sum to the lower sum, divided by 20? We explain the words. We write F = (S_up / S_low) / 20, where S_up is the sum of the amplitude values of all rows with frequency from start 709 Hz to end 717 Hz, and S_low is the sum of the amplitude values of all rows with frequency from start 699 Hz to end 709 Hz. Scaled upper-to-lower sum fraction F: 0.03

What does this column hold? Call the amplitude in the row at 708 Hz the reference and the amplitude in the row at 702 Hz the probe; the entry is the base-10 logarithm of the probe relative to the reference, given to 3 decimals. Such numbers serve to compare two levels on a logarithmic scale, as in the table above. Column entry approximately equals 0.083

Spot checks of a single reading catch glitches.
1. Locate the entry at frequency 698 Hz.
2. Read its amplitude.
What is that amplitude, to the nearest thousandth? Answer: 1.429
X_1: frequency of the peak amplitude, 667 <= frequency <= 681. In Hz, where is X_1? 668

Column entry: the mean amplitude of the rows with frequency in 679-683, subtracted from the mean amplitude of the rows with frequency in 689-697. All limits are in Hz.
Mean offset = 0.13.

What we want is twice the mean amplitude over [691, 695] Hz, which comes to 2.84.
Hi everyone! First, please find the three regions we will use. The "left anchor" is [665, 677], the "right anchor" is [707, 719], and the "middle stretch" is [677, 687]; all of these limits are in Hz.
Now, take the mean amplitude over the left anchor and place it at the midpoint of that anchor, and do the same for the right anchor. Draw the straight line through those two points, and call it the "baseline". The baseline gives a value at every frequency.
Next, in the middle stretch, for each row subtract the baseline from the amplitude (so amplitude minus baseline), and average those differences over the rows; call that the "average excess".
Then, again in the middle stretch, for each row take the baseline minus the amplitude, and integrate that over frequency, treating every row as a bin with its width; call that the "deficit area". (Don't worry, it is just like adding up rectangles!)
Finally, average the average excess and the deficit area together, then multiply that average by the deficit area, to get 0.0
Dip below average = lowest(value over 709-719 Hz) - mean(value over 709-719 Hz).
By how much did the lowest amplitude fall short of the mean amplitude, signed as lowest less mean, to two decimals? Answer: -0.10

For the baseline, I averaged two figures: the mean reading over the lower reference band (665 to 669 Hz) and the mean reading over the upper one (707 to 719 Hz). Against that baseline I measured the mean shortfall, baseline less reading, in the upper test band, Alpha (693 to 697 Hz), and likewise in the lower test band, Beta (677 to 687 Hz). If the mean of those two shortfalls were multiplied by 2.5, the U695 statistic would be -0.09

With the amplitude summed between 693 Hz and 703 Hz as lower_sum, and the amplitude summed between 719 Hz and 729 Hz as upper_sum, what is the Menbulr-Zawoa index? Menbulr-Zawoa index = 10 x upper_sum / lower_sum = 8.6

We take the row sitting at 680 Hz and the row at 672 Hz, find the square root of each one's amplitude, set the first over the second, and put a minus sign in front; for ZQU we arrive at -1.00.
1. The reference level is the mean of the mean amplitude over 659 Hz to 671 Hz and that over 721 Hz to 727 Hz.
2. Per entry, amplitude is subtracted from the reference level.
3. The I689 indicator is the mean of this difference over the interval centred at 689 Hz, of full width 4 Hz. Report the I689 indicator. 0.048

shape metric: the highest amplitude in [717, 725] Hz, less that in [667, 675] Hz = 0.0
